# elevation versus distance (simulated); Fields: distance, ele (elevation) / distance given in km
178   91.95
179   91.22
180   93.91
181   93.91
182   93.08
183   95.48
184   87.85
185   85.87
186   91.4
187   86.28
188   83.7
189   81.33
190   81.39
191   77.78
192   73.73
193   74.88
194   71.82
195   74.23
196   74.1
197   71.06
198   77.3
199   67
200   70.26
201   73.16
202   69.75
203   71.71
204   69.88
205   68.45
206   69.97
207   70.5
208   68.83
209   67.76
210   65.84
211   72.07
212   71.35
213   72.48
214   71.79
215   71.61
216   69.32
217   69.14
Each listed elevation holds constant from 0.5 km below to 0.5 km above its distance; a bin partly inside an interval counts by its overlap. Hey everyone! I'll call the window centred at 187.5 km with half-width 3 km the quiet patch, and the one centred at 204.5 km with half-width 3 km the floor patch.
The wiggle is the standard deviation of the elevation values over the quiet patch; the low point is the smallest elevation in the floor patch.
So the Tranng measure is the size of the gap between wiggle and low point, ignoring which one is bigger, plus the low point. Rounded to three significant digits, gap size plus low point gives 133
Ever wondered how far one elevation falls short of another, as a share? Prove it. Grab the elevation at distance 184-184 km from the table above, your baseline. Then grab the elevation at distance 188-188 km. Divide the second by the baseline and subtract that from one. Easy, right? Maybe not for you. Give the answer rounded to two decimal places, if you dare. 0.05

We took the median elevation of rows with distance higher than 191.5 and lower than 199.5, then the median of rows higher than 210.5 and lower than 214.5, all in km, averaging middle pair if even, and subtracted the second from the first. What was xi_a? 2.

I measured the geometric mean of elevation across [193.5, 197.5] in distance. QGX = 73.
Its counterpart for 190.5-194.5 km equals 75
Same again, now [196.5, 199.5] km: 72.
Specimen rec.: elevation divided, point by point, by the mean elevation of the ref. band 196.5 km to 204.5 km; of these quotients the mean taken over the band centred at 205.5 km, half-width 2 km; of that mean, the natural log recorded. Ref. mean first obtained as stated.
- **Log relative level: -0.022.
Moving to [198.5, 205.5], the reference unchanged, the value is -0.017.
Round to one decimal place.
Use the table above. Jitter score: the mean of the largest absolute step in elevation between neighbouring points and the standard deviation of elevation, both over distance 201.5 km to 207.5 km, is 1.5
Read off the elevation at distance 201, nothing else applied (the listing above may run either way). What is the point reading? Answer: 73.16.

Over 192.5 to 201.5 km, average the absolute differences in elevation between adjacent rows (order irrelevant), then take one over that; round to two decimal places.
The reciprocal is 0.26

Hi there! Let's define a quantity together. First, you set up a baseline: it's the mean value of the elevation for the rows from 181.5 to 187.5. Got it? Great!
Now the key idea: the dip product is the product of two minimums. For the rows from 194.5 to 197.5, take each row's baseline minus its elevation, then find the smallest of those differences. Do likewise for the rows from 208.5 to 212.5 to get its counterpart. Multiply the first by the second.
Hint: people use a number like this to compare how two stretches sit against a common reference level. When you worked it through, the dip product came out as 283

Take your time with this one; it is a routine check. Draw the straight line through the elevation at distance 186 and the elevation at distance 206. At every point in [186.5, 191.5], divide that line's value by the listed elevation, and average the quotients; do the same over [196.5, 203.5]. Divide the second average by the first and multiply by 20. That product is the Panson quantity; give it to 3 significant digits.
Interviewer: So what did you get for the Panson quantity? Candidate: 19.9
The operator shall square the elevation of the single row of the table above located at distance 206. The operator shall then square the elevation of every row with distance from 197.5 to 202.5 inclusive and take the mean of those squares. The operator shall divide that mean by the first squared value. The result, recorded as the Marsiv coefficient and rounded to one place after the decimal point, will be 1.0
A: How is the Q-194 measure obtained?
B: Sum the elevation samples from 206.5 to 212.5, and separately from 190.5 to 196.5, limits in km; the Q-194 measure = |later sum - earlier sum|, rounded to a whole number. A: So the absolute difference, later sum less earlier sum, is 30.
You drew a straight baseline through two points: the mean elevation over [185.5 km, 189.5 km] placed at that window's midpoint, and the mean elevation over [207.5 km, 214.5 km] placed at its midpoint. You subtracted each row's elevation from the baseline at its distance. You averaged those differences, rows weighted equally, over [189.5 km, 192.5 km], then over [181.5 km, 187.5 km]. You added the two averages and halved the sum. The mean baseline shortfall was 2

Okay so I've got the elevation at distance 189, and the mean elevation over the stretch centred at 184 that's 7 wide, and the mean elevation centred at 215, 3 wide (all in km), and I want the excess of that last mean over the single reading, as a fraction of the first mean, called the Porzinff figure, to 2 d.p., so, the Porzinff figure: -0.12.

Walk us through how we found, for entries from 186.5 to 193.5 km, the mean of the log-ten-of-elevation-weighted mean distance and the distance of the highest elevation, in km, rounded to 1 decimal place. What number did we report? 188.5 km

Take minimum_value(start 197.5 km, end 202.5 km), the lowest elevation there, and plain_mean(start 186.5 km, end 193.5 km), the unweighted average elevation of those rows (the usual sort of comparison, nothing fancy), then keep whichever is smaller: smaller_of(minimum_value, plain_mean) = 67.0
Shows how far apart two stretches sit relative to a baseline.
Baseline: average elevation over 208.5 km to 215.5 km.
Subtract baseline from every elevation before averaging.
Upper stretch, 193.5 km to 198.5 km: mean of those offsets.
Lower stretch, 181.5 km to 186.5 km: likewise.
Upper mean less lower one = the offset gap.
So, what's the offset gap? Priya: -17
